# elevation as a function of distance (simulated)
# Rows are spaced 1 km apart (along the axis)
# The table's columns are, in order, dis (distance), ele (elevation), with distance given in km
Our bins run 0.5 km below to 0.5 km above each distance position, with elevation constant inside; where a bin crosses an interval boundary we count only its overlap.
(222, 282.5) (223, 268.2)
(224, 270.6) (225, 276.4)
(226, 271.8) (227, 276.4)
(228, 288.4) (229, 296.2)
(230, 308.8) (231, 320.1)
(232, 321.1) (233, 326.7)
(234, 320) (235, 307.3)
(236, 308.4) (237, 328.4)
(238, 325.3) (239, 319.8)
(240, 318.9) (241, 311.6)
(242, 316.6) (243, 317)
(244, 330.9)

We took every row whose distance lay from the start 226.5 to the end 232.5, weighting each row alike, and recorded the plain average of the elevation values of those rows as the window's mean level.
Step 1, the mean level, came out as 302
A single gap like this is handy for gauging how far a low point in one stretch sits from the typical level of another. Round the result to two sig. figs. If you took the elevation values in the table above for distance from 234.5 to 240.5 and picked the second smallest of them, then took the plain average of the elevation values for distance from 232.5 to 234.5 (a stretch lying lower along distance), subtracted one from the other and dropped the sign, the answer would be 15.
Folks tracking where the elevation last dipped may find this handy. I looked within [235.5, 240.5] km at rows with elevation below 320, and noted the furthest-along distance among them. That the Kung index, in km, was 240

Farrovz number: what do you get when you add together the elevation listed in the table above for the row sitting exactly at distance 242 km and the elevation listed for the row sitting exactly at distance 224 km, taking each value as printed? 587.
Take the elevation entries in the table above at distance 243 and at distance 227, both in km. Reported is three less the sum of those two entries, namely -590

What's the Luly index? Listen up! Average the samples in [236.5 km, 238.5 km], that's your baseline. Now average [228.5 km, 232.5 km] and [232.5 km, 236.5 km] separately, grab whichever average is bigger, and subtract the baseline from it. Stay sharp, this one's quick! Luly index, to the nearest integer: -11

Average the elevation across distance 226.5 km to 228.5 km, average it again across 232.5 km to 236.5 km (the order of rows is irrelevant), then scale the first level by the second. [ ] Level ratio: 0.89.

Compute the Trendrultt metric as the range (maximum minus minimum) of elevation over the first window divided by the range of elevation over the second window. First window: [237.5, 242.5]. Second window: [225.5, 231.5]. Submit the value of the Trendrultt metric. 0.28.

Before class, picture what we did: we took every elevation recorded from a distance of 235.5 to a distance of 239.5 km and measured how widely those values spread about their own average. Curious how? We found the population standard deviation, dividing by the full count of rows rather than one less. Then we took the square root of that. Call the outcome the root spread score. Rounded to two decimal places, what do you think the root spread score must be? 2.76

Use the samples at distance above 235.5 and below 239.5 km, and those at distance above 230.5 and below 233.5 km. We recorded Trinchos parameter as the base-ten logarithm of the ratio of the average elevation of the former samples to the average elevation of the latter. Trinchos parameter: 0.00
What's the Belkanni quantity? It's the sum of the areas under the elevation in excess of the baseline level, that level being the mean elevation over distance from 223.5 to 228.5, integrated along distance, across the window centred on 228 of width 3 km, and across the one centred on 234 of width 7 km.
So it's 326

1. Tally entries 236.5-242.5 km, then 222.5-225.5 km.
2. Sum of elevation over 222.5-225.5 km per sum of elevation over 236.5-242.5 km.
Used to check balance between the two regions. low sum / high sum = 0.42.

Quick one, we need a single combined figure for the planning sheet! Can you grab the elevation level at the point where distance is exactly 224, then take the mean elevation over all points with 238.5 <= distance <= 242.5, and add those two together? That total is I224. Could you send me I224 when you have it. 587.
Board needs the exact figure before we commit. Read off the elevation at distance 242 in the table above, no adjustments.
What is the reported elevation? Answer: 316.6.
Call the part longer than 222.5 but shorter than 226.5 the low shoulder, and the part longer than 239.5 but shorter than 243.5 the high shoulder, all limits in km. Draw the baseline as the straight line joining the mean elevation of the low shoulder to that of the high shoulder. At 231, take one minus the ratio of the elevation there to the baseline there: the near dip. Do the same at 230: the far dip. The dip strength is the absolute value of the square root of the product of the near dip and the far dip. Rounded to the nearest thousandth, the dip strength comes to 0.093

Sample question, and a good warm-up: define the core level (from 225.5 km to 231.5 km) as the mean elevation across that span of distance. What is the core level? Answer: 294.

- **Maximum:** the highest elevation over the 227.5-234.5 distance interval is 326.7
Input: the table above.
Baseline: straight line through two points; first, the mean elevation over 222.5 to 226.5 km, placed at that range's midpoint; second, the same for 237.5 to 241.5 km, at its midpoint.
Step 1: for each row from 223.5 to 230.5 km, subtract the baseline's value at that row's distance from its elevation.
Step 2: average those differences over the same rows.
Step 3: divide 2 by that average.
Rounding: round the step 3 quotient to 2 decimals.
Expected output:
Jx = 0.45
